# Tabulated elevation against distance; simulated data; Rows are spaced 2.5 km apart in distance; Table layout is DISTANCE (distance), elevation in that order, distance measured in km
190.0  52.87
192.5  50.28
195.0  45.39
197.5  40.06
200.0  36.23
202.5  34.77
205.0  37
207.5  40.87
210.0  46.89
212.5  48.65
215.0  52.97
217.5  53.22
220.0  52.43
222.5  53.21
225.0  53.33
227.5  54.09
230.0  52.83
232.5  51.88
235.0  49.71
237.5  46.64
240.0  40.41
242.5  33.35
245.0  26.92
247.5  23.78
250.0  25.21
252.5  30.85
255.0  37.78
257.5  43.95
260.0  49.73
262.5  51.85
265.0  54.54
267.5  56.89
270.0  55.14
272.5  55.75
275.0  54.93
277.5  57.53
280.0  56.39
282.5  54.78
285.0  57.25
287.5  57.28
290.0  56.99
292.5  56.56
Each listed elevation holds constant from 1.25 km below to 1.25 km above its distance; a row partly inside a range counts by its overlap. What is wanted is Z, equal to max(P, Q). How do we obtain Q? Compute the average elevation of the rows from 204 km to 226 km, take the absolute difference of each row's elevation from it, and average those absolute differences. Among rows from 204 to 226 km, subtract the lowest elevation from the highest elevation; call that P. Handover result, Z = 16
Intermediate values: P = 16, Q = 5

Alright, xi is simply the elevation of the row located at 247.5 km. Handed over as 23.78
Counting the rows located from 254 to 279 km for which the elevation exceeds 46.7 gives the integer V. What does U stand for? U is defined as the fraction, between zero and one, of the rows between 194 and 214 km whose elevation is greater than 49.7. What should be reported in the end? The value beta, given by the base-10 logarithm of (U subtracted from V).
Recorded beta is 0.9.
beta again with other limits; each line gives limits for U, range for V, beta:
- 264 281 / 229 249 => 0.3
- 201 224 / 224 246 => 0.7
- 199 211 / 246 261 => 0.0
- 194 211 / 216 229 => 0.7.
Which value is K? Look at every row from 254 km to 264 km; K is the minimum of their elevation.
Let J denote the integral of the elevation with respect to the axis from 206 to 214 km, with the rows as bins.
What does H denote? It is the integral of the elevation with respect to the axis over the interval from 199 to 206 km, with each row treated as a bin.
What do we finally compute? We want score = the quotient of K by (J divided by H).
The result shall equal 26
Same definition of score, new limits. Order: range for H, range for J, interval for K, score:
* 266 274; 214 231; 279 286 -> 27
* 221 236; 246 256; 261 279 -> 140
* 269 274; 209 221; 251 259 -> 14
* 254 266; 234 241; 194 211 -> 62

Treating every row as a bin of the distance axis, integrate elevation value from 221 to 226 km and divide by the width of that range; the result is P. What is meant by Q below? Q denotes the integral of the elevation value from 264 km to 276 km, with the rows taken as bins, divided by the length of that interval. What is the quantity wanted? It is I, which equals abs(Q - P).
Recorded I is 2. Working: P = 53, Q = 55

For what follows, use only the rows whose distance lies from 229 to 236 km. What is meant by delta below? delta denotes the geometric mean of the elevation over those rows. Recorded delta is 51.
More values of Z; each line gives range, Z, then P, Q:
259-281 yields 8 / 8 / 2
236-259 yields 23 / 23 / 7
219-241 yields 14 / 14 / 3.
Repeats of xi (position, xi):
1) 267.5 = 56.89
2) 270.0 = 55.14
